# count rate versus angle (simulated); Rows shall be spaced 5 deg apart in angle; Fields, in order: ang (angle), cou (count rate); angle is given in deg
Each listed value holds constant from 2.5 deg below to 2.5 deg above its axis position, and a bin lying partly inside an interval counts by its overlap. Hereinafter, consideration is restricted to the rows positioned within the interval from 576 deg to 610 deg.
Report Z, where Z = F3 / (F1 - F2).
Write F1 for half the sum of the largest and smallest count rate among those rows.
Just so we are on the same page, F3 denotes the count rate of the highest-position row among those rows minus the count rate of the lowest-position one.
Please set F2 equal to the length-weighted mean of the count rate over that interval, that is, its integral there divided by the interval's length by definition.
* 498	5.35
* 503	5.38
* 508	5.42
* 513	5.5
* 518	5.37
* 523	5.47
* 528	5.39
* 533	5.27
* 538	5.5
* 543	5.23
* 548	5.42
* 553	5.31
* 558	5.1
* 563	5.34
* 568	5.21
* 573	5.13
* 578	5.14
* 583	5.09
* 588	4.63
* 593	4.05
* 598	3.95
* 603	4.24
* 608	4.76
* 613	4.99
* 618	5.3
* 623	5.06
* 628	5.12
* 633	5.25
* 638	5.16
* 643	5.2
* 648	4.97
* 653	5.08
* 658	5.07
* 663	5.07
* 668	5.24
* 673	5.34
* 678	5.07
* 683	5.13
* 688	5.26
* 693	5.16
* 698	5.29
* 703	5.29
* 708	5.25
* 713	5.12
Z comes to -72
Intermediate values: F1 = 4.5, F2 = 4.54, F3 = -0.4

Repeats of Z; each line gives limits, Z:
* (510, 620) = 1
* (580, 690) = -1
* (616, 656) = 48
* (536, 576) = -15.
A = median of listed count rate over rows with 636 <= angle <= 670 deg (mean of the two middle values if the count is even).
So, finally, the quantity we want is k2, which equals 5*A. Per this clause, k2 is 25.4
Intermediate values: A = 5.08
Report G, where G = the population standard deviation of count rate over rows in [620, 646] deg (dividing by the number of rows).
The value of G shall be 0.065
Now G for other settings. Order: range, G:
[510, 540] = 0.083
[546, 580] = 0.113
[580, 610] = 0.407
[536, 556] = 0.103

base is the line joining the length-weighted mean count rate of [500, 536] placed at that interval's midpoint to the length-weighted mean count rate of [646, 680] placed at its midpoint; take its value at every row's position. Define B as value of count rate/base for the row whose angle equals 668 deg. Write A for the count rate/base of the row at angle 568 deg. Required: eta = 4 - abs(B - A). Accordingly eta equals 3.96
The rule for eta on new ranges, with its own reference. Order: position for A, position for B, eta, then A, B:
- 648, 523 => 3.95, 0.96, 1.015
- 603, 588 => 3.93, 0.81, 0.879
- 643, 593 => 3.76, 1.01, 0.770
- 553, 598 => 3.76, 1.00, 0.753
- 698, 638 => 3.95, 1.05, 0.998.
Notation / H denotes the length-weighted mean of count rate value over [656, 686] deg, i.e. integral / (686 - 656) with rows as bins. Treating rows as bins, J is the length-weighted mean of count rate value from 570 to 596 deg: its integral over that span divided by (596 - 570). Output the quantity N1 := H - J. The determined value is 0.4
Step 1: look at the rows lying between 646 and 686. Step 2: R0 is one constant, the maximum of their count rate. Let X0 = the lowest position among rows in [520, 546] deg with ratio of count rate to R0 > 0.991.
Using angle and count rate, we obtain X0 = 523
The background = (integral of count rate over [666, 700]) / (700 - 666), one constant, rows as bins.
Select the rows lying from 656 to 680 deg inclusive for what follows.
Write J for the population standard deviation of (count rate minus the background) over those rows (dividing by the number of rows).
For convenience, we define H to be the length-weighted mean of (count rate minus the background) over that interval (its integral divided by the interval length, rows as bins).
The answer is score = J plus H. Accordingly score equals 0.06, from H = -0.05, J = 0.112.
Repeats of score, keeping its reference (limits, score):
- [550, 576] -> 0.10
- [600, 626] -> 0.00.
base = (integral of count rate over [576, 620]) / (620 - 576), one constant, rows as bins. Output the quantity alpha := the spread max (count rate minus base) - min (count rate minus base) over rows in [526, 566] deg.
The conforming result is 0.40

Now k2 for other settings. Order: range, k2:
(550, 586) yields 25.7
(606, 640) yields 25.6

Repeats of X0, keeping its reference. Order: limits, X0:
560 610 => 563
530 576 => 538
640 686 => 673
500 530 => 503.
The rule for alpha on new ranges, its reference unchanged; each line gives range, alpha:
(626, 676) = 0.37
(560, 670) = 1.39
